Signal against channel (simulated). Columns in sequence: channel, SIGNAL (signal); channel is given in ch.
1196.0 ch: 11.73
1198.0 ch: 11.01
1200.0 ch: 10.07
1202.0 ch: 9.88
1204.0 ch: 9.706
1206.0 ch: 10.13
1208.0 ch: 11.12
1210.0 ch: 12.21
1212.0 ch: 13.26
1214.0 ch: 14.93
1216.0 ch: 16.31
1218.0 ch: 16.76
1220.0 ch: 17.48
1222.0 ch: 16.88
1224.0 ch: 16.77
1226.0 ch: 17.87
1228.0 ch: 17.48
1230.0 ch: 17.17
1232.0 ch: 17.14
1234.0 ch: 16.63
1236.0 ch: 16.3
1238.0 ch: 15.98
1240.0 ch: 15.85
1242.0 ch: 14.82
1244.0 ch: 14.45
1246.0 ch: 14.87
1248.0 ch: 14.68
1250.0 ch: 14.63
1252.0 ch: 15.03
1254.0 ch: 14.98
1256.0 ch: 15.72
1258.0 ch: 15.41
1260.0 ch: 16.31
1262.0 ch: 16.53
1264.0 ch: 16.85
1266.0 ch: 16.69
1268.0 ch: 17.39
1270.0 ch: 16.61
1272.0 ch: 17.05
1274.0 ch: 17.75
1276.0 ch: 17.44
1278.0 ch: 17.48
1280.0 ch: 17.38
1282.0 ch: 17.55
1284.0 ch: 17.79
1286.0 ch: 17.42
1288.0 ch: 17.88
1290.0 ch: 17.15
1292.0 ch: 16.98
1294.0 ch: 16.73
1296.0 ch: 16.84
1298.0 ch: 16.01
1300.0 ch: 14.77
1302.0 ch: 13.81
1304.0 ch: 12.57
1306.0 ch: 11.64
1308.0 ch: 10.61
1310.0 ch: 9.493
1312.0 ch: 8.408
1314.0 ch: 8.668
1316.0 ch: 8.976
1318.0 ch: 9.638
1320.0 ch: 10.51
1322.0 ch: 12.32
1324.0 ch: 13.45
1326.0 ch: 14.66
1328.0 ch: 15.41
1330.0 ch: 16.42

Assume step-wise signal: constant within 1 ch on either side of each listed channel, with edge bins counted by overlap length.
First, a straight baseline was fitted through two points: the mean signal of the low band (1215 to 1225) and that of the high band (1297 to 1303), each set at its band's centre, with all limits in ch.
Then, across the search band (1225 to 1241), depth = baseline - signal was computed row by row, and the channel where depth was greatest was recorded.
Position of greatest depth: 1240.0 ch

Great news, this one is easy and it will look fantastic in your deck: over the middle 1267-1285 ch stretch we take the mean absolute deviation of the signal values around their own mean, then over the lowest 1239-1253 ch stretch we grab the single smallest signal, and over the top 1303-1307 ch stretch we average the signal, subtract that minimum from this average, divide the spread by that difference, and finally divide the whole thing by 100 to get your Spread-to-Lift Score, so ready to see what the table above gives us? -0.0010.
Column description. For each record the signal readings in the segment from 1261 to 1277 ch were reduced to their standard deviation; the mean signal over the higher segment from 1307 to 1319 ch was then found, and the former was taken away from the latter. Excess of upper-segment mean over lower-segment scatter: 8.9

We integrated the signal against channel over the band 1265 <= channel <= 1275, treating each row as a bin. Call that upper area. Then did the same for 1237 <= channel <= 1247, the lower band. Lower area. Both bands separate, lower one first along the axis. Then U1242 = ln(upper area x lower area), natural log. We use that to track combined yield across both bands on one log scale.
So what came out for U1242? 10.17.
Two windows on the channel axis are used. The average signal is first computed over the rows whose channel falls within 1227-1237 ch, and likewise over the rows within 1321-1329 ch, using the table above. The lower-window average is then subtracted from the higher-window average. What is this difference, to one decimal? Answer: -3.0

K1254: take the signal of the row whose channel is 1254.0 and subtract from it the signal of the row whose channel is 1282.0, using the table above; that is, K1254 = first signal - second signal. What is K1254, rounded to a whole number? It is -3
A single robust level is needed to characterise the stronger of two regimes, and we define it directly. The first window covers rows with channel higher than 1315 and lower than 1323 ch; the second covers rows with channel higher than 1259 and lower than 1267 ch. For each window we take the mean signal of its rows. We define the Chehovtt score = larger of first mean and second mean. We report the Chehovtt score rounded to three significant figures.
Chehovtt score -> 16.6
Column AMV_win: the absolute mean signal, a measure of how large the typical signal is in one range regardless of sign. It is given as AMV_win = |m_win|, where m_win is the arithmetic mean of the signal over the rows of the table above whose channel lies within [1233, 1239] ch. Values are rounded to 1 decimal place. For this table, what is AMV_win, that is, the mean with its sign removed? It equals 16.3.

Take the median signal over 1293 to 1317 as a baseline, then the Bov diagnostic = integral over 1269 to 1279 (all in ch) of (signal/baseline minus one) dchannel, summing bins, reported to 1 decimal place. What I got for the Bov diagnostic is 4.3 ch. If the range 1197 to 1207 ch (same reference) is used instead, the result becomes -1.6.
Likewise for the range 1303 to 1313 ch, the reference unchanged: -1.3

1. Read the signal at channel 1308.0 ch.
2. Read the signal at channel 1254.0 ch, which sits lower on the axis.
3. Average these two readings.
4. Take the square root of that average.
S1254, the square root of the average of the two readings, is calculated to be 3.6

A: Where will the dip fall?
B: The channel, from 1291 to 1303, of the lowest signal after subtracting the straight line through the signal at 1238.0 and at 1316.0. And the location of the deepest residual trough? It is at 1302.0 ch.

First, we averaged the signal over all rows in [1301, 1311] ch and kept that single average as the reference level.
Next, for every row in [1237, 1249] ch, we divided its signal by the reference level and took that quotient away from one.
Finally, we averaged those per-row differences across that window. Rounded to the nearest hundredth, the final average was -0.30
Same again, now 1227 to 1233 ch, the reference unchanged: -0.49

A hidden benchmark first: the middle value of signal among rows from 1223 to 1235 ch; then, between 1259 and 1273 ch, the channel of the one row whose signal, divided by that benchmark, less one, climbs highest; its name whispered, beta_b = 1268.0 ch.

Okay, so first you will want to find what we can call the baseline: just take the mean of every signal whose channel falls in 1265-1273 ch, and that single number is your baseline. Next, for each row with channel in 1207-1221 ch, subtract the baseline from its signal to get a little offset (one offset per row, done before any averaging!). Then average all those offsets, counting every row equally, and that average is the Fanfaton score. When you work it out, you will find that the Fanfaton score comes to -2.4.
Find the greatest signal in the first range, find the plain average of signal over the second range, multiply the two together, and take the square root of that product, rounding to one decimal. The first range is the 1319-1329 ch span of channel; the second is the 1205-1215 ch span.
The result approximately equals 13.8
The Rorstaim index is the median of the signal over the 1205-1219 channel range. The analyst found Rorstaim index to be 13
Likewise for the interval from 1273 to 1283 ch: 17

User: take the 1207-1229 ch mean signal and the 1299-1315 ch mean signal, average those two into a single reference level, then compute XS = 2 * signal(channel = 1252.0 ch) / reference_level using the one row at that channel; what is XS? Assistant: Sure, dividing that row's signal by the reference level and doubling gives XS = 2.24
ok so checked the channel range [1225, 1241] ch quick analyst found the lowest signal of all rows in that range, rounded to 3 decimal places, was 15.850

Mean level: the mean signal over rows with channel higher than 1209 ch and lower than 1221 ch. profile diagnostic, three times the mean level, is 45.5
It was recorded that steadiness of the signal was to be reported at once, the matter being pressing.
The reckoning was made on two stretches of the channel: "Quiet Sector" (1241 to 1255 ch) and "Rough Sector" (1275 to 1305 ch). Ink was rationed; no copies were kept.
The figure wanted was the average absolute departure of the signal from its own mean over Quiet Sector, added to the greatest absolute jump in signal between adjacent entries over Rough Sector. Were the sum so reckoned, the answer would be 1.4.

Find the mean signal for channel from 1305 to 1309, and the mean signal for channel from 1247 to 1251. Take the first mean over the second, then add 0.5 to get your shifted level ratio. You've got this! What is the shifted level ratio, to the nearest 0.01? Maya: 1.26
